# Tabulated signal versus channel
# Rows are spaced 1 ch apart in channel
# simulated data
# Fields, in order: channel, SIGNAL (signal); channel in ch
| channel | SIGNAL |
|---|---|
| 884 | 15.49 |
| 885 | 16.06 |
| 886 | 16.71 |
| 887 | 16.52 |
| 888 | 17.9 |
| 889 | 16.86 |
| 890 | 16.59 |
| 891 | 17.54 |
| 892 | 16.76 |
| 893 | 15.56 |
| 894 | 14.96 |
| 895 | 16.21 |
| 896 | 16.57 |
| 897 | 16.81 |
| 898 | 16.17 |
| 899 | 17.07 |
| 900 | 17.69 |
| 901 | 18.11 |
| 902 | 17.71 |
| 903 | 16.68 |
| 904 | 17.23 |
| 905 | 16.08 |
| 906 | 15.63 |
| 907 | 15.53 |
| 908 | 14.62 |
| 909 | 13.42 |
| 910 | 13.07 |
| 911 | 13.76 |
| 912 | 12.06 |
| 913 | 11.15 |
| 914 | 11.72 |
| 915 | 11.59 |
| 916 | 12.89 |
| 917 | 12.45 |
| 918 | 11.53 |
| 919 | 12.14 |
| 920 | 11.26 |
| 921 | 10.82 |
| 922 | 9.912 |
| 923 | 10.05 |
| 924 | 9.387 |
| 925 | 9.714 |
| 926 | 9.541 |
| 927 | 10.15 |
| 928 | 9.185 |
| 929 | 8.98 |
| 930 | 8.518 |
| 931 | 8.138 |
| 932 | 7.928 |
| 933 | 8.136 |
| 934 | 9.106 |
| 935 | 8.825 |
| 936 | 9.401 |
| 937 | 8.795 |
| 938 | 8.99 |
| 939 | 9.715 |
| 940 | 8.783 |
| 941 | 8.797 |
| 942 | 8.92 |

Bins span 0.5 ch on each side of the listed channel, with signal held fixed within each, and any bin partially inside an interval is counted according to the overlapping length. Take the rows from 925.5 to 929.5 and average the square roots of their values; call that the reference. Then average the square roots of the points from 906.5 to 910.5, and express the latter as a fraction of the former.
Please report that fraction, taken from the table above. 1.22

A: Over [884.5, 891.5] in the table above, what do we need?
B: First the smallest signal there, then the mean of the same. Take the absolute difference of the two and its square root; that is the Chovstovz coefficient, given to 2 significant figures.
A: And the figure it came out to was 0.91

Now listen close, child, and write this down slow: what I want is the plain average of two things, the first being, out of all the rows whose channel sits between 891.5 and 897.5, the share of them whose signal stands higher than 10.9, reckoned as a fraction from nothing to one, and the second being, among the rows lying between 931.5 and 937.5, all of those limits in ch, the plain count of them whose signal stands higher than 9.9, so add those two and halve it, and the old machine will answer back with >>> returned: 0.50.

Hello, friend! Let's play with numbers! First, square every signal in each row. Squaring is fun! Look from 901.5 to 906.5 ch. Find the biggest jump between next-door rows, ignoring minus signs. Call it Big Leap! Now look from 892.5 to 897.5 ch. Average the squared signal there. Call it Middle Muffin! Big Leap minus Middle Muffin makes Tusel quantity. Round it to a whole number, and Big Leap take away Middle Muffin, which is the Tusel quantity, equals -219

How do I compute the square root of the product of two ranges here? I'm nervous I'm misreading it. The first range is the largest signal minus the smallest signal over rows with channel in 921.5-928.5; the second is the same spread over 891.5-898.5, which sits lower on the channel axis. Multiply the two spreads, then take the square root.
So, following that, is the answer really 1.3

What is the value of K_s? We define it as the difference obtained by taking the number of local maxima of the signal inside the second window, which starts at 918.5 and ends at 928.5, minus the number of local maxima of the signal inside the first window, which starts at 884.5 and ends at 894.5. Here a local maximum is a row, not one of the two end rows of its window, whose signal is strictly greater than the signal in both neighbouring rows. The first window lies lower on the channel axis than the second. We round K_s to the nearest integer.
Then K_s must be 0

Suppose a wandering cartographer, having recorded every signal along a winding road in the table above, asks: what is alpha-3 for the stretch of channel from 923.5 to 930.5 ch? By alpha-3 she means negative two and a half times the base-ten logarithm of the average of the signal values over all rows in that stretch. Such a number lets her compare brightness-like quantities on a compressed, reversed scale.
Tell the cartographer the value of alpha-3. -2.43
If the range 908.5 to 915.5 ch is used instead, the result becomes -2.73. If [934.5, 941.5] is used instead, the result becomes -2.39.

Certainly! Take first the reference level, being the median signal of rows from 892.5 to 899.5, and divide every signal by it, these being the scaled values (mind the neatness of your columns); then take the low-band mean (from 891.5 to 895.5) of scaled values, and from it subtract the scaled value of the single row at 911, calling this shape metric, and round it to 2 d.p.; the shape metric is 0.13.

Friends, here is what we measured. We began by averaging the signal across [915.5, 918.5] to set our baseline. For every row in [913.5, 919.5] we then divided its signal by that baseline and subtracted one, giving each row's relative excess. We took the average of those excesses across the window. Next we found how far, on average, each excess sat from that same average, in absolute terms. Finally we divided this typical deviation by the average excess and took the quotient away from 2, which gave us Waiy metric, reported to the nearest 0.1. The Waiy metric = 3.9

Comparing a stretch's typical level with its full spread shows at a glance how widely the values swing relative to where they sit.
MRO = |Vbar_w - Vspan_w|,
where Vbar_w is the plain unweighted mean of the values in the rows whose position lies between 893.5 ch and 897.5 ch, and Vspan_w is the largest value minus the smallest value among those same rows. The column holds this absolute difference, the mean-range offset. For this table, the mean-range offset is 14.3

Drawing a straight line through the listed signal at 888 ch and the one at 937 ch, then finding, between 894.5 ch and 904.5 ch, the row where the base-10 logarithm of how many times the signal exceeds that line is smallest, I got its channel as 895 ch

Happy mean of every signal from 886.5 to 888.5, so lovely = 17.2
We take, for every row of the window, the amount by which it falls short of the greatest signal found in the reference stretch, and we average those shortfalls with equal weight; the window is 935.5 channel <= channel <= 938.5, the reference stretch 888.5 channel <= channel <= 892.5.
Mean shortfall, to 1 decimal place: 8.5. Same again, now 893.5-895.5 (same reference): 2.0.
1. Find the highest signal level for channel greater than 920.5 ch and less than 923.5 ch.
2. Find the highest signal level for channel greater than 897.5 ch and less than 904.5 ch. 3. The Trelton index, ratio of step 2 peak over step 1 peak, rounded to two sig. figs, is 1.7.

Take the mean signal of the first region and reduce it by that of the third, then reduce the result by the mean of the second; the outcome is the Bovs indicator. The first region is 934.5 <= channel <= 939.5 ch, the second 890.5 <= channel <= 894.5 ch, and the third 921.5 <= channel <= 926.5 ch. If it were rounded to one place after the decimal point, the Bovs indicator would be -16.8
